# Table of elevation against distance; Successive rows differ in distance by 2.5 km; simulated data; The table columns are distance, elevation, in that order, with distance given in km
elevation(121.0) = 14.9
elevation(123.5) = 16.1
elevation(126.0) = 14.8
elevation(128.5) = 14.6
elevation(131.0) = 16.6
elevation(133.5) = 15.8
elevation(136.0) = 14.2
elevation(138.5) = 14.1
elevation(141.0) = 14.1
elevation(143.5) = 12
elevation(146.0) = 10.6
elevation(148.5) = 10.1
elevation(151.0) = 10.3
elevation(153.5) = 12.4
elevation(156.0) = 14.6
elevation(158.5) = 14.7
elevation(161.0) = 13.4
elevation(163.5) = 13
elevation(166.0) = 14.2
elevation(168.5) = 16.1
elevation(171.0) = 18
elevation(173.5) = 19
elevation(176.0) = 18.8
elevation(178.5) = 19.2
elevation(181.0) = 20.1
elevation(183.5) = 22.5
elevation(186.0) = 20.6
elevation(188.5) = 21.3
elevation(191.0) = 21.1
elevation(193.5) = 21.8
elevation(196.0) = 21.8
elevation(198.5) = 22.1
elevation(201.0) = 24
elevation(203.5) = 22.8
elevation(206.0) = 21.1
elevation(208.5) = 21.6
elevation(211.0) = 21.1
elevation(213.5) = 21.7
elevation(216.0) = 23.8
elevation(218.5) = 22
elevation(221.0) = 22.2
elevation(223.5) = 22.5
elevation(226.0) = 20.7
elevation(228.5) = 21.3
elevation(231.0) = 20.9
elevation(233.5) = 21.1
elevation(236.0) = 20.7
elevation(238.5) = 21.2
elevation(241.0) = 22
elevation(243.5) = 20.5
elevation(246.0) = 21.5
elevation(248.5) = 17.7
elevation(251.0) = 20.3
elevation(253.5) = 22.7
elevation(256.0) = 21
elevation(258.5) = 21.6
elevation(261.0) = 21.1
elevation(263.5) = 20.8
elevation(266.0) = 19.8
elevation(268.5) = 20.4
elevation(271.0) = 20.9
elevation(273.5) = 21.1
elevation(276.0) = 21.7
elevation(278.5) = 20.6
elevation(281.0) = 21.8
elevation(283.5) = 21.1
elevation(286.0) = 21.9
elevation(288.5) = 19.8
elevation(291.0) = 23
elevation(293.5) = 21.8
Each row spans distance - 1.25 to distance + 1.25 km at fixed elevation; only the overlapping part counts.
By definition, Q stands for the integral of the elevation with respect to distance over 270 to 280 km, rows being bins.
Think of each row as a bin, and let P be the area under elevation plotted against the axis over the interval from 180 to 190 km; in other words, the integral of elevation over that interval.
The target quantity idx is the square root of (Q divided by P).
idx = 1.0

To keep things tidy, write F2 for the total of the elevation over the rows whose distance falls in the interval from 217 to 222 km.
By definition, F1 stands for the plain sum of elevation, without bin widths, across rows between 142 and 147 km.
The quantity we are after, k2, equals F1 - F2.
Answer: -22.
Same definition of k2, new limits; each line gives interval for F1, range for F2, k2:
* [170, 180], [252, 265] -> -32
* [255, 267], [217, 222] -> 60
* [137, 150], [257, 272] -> -64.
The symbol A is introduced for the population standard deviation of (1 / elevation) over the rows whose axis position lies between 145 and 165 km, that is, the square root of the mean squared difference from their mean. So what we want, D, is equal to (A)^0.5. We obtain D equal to 0.109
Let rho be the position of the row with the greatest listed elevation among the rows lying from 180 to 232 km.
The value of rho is 201.0 km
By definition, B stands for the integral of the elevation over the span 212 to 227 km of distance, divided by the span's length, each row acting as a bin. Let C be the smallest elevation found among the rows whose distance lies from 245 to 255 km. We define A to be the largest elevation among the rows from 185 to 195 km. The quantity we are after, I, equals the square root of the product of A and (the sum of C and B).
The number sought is 29.5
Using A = 21.8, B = 22.2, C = 17.7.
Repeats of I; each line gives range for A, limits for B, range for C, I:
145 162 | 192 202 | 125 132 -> 23.3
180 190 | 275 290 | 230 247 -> 30.6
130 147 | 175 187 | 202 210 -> 26.2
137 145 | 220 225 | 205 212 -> 24.7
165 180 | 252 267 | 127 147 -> 24.7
